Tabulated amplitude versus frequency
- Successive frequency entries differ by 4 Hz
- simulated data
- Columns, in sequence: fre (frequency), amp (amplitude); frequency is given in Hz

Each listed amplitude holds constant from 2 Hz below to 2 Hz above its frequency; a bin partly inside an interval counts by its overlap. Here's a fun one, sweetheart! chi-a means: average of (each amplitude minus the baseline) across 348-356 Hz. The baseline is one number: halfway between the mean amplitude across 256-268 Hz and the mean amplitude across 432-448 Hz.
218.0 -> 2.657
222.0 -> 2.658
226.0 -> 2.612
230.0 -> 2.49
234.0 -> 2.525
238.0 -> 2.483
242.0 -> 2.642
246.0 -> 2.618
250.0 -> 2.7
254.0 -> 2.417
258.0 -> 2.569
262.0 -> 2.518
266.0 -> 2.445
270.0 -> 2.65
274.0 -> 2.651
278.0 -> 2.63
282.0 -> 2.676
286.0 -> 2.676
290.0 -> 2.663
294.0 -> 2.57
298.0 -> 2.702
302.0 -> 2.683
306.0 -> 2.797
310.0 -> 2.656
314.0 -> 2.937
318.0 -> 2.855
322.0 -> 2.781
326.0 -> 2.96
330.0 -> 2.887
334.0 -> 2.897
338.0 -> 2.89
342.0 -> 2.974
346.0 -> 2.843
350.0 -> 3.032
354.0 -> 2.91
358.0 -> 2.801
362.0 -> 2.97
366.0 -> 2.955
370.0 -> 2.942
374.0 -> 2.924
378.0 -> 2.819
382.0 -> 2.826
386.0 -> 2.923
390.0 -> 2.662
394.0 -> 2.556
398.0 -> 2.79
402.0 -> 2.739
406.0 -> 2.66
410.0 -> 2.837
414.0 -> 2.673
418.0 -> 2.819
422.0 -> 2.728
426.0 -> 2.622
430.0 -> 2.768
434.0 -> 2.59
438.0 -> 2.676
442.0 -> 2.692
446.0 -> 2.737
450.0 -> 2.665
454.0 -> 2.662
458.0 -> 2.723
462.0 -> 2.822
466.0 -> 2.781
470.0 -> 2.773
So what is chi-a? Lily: 0.38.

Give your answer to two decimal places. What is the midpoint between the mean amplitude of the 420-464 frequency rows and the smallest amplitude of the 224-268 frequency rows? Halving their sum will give 2.56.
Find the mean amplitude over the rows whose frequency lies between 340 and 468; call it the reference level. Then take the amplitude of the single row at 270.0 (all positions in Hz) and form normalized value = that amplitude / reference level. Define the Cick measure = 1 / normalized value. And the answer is 1.051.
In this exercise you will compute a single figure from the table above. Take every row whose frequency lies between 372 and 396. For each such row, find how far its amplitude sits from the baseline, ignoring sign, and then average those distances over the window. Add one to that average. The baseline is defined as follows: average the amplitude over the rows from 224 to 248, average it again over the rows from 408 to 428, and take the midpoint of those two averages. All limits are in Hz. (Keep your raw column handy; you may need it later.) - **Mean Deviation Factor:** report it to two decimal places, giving 1.17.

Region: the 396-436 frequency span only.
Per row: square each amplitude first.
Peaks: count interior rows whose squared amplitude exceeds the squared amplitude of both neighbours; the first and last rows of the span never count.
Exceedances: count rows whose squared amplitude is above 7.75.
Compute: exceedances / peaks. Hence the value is 1.0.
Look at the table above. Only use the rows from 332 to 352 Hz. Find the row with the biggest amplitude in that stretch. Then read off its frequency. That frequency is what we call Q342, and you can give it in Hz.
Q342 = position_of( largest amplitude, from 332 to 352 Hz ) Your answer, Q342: 350.0 Hz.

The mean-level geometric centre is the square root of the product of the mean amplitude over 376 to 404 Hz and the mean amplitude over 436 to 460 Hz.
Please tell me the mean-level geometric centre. 2.726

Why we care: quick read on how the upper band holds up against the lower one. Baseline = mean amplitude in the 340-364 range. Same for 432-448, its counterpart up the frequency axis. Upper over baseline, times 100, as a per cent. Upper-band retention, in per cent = 92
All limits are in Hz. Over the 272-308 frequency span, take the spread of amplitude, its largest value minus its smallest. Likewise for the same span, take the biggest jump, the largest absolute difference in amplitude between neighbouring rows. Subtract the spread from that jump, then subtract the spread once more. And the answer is -0.32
